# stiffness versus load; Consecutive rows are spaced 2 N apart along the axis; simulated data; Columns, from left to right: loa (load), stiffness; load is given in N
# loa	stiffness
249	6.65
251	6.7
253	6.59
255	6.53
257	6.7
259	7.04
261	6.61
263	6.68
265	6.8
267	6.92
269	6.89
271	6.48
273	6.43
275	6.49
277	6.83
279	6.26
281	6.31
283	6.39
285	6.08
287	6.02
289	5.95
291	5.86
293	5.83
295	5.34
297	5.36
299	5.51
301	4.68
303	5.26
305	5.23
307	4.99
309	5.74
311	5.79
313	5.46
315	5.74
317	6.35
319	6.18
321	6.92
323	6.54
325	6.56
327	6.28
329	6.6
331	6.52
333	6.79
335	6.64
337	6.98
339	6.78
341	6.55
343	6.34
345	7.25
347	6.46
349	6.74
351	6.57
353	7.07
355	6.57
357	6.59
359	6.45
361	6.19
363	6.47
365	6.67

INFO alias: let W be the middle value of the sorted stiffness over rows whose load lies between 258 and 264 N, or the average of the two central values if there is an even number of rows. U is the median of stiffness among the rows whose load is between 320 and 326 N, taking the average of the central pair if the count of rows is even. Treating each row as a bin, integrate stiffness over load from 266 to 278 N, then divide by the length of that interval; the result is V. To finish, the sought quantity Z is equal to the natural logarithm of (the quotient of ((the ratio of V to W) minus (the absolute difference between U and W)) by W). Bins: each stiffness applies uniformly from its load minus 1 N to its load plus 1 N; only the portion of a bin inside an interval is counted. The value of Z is -2.03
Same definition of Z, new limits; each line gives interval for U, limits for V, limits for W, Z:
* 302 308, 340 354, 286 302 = -2.03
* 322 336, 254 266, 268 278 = -1.90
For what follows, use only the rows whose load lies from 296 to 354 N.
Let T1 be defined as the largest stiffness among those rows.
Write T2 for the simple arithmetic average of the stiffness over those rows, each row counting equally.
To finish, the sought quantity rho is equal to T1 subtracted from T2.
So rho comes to -1.05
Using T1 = 7.25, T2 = 6.20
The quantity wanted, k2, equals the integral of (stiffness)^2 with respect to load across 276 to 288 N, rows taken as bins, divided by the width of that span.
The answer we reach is 40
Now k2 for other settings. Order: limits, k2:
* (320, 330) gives 43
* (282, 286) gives 39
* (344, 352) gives 46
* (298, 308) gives 26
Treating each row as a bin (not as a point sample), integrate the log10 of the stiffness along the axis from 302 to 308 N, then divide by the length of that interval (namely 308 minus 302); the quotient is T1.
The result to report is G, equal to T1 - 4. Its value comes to -3.29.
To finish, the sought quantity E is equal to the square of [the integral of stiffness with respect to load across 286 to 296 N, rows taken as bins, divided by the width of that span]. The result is 34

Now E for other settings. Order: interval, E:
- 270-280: 42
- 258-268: 46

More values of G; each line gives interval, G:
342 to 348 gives -3.18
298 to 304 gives -3.29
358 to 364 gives -3.20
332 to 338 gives -3.17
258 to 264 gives -3.17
